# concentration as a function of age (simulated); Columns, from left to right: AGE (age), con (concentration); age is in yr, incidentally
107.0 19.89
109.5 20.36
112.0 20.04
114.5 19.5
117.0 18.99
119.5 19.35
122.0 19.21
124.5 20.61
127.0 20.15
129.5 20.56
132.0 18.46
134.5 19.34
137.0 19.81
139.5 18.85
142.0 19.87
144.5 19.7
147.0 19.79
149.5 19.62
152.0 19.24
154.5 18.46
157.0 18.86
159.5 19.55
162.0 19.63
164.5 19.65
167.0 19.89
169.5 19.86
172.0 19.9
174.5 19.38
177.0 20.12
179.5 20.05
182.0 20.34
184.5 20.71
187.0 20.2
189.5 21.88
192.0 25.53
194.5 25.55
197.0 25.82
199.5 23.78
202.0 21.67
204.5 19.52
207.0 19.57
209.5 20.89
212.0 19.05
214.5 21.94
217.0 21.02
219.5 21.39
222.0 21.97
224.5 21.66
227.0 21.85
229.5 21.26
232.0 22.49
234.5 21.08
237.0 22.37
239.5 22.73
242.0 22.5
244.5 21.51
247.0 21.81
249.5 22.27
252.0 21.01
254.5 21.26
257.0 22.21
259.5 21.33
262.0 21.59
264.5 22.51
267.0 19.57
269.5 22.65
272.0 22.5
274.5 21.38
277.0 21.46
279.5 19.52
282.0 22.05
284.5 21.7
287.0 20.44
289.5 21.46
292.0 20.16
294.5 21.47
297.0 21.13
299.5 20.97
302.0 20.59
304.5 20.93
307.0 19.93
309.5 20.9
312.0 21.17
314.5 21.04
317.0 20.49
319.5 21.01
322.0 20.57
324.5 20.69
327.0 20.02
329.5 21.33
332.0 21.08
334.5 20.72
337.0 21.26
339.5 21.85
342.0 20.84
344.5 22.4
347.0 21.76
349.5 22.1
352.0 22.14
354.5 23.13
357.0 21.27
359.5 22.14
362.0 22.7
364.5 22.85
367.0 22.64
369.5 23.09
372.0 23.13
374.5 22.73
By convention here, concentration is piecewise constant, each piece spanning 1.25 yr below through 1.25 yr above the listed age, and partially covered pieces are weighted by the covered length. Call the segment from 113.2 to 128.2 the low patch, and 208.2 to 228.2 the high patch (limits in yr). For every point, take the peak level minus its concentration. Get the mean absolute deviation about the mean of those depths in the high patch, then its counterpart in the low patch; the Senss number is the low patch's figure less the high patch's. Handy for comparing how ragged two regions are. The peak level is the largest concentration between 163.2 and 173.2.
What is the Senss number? -0.18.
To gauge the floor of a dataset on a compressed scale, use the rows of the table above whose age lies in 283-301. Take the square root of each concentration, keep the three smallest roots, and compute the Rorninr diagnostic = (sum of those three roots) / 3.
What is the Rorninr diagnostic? 4.53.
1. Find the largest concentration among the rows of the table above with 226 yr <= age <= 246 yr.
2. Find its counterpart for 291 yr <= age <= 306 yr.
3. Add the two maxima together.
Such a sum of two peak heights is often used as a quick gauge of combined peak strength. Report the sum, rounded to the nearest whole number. 44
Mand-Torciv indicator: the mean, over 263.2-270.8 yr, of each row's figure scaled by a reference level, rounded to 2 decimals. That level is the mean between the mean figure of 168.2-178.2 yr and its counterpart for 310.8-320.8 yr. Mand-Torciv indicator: 1.06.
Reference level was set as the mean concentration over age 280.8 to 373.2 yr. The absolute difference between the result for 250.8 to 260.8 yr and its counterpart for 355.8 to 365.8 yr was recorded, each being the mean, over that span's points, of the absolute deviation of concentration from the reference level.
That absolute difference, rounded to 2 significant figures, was 0.52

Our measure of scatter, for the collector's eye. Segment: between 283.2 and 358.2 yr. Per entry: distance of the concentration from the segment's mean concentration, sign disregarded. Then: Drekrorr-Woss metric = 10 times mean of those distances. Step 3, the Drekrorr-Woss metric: 5.4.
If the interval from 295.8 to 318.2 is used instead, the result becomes 3.1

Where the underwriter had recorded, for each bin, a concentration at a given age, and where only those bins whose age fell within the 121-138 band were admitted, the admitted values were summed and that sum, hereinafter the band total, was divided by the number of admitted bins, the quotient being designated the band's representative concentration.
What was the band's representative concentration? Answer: 19.7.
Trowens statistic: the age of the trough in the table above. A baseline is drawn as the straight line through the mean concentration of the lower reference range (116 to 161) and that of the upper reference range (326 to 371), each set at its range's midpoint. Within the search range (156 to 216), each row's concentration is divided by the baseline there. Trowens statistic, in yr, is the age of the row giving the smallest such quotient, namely 212.0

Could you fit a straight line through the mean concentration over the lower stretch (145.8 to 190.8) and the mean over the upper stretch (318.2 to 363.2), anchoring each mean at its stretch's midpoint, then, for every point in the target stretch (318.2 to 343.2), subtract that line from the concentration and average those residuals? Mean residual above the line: -0.5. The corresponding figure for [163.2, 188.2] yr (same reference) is 0.1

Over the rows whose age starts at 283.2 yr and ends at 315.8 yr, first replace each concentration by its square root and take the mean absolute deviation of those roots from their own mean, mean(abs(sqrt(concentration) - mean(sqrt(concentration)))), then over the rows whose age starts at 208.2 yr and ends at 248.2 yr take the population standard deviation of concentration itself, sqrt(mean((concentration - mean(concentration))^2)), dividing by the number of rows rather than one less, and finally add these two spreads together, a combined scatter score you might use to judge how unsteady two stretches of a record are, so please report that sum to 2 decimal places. 0.90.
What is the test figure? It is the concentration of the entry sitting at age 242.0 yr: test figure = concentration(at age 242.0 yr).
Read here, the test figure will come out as 22.5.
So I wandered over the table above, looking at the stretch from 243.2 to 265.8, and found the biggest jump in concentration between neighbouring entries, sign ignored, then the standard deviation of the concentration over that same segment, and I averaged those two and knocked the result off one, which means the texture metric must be 0.1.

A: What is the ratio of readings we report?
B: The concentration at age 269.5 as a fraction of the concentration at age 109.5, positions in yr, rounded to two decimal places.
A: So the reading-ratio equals 1.11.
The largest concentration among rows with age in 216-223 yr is 21.97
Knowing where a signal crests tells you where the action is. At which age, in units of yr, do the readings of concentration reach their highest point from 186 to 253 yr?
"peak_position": 197.0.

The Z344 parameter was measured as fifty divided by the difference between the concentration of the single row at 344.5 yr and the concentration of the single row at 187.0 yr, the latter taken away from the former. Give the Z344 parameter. 23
